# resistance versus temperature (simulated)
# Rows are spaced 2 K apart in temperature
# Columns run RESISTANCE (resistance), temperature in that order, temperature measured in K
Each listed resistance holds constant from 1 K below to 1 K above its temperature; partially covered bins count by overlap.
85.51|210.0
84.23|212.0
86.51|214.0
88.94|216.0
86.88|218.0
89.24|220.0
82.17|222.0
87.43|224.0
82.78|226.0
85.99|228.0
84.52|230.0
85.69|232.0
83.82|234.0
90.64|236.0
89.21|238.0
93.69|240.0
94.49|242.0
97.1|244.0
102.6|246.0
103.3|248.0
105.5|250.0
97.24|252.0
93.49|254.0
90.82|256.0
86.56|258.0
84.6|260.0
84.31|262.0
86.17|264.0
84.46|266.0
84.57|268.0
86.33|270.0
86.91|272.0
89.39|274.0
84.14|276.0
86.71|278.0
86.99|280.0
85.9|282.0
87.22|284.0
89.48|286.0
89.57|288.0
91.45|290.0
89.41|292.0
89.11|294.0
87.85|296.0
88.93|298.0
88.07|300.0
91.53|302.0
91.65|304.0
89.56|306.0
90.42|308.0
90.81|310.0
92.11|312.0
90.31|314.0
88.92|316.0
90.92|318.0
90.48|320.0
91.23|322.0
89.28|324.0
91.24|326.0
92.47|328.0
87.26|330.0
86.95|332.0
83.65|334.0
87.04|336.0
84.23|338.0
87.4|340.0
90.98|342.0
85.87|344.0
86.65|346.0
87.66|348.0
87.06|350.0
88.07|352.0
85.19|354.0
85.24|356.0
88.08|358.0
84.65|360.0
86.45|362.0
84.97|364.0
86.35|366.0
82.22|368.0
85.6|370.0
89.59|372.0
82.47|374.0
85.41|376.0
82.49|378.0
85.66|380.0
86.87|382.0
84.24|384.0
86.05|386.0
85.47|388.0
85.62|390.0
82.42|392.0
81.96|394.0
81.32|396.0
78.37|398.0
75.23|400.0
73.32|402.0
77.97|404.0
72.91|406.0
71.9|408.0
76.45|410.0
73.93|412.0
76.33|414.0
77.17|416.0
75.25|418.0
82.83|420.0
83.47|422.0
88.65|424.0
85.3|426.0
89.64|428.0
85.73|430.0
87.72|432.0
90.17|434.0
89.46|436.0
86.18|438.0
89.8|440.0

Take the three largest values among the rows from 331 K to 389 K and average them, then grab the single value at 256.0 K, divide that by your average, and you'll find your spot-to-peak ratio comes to 1.01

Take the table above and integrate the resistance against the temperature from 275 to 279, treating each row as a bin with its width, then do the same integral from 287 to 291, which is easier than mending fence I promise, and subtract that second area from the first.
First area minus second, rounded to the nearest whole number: -20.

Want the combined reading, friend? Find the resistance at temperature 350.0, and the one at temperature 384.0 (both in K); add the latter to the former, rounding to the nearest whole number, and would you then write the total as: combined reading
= 171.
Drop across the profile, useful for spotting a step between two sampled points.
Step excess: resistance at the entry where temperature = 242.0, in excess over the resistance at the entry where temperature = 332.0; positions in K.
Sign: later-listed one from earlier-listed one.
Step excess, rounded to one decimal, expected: 7.5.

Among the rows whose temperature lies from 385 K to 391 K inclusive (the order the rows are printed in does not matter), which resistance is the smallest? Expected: 85.47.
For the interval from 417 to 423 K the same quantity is 75.25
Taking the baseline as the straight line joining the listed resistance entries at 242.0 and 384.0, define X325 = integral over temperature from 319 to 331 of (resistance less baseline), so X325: 22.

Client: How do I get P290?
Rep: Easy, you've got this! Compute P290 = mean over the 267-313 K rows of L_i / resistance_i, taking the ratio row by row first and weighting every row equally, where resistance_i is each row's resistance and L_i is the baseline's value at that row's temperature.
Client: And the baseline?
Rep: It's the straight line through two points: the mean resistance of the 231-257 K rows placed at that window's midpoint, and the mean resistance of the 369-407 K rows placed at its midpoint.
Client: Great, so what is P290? 1.02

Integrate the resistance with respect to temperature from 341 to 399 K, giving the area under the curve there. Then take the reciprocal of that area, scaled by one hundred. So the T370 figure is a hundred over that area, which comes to 0.02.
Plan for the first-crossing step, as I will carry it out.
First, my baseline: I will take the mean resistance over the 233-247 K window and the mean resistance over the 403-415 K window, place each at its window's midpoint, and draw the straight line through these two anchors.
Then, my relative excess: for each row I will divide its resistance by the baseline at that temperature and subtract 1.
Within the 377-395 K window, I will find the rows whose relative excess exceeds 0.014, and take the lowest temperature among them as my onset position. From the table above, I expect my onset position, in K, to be 378.0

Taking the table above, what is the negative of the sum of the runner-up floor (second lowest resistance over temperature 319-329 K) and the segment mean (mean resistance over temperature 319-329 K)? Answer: -181.4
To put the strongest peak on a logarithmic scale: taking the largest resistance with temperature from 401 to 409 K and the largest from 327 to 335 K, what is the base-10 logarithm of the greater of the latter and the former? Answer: 1.97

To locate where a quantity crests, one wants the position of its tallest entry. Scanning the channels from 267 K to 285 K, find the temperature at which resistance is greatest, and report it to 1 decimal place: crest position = 274.0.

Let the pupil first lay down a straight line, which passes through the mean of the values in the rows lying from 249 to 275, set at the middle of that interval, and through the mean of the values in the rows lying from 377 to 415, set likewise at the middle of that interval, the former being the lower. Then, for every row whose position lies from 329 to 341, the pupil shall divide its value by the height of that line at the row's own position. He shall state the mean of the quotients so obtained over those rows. 1.02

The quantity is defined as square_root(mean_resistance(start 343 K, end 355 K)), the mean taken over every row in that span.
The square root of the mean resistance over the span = 9.31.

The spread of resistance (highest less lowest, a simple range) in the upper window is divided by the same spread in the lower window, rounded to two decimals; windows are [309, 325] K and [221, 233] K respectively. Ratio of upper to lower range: 0.61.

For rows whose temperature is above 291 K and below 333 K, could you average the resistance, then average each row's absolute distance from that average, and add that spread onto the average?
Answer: 91.3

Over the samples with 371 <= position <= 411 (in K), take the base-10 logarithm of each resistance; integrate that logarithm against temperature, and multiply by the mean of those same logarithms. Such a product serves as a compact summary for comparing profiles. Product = 146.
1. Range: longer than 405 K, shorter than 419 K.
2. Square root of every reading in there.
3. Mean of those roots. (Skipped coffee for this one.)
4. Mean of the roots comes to 8.65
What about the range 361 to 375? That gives 9.24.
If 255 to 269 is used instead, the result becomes 9.27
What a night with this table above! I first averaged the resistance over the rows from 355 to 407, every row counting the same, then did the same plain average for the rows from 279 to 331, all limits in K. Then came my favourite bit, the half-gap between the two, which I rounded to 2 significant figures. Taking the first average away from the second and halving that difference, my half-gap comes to 3.3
